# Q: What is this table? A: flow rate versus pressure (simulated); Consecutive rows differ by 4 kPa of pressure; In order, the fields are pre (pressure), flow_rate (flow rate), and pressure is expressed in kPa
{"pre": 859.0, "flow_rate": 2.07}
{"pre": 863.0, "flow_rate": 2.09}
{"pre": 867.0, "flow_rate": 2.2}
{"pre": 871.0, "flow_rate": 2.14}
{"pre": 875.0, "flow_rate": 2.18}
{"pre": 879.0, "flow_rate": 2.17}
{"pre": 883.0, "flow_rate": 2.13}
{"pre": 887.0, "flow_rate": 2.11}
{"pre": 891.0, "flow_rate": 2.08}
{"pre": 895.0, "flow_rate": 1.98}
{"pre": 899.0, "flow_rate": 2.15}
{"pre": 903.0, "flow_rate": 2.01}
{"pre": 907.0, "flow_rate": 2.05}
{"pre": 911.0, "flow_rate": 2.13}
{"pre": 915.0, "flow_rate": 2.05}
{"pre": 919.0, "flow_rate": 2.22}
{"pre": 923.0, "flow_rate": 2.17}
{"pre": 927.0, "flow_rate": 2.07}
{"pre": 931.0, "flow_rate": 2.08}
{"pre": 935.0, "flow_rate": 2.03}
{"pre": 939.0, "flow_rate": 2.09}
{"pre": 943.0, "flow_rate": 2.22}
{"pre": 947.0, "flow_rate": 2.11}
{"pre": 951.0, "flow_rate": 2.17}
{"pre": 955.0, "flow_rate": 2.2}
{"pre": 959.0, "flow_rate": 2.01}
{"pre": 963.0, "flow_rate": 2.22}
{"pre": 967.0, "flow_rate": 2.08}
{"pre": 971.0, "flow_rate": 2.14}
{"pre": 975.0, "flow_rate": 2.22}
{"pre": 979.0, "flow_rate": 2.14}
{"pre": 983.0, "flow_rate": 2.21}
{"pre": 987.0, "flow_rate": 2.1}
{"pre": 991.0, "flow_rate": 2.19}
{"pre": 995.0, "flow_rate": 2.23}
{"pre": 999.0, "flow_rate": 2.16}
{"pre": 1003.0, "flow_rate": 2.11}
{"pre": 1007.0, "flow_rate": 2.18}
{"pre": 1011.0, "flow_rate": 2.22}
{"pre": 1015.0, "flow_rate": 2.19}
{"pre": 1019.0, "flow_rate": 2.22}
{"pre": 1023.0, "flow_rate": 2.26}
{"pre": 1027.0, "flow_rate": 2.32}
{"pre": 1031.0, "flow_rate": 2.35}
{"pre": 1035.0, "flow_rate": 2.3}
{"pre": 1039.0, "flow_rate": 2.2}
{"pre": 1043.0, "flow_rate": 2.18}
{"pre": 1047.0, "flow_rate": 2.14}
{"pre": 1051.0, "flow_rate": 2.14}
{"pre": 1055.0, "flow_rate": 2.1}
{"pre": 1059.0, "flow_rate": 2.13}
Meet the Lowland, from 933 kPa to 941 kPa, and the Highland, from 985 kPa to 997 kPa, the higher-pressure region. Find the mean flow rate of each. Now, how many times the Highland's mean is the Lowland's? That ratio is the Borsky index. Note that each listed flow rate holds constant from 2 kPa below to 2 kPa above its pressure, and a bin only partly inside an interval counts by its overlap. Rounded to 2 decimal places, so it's 0.95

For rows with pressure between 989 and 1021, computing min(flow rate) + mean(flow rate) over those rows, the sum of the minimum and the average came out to 4.30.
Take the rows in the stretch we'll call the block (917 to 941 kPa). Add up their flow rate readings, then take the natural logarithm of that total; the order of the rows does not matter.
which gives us 2.5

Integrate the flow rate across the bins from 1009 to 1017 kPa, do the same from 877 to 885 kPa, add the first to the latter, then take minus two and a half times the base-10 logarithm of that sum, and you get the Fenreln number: -3.86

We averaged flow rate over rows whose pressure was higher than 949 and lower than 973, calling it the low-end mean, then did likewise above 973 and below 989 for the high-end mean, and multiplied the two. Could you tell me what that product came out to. 4.63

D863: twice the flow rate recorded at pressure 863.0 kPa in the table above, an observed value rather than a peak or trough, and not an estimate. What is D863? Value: 4.18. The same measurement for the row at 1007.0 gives 4.36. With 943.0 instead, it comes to 4.44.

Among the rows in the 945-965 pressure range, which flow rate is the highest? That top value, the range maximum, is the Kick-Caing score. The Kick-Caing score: 2.22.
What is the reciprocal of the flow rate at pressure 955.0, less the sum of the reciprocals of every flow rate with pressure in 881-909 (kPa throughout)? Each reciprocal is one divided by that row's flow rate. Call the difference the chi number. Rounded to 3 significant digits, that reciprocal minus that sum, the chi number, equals -2.93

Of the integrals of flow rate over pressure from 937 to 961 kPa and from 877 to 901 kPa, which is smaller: 50.5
